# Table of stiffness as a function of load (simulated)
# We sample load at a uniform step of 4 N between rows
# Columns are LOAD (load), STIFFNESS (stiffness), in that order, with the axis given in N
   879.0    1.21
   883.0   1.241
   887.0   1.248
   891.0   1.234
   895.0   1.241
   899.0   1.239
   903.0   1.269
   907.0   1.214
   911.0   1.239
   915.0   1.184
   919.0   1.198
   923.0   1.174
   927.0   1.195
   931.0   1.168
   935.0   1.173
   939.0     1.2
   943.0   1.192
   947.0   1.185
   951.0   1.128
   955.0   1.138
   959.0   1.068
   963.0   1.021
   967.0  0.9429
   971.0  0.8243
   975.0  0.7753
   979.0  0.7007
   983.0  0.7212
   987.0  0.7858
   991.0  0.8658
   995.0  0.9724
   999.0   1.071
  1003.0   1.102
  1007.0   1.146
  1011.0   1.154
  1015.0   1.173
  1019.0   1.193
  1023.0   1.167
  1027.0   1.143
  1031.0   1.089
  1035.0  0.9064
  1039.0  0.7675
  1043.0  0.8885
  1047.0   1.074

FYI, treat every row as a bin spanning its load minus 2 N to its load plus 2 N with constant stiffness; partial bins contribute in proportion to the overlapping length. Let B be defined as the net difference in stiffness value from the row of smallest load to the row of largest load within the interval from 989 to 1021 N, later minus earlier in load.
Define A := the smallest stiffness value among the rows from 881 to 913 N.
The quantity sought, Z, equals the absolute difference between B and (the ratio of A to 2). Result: 0.28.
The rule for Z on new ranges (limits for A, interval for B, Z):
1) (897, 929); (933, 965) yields 0.74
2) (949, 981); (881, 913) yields 0.35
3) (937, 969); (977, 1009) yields 0.03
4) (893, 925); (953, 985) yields 1.00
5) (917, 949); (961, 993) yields 0.74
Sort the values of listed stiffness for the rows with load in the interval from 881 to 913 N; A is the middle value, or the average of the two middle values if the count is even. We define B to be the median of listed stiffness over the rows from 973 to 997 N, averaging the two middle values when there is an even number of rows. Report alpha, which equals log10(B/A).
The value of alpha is -0.20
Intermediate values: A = 1.24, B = 0.8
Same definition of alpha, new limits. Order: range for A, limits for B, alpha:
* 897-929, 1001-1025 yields -0.02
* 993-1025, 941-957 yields 0.00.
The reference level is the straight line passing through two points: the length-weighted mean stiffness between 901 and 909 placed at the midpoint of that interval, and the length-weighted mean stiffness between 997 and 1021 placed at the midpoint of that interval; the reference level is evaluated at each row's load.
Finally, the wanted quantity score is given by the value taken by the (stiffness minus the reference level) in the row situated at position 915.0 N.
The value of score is -0.05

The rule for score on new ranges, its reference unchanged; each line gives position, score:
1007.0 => 0.00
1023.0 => 0.04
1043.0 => -0.22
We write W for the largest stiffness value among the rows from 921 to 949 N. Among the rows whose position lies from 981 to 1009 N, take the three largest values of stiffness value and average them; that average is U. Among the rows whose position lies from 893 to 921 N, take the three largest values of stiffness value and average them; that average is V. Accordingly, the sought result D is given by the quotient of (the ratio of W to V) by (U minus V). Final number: -7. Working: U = 1.11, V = 1.25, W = 1.2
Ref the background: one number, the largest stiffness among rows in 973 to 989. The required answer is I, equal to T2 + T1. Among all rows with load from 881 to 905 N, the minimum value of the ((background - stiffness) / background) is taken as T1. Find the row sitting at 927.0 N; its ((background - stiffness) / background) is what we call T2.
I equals -1.14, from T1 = -0.615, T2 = -0.52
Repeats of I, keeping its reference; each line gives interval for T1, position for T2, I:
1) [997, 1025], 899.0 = -1.09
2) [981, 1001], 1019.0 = -0.88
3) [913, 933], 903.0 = -1.14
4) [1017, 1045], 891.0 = -1.09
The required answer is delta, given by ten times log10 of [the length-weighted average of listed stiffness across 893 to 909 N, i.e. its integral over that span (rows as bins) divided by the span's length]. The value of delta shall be 0.94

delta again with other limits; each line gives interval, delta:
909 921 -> 0.82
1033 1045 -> -0.68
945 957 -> 0.61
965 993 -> -0.96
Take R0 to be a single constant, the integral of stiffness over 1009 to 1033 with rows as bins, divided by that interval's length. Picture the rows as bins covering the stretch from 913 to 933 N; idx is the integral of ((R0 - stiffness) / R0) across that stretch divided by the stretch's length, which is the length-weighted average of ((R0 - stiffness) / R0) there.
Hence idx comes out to -0.03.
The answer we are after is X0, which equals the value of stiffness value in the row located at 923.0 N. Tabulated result 1.174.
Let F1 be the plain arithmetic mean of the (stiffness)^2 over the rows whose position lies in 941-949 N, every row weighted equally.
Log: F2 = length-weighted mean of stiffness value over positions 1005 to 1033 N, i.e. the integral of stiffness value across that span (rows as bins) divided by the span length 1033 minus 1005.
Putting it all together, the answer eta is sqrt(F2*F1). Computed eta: 1.28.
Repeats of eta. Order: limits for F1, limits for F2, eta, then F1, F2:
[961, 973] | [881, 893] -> 1.04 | 0.87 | 1.24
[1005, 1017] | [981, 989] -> 1.00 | 1.34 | 0.75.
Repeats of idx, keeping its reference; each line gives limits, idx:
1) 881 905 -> -0.08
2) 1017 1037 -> 0.05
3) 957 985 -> 0.25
